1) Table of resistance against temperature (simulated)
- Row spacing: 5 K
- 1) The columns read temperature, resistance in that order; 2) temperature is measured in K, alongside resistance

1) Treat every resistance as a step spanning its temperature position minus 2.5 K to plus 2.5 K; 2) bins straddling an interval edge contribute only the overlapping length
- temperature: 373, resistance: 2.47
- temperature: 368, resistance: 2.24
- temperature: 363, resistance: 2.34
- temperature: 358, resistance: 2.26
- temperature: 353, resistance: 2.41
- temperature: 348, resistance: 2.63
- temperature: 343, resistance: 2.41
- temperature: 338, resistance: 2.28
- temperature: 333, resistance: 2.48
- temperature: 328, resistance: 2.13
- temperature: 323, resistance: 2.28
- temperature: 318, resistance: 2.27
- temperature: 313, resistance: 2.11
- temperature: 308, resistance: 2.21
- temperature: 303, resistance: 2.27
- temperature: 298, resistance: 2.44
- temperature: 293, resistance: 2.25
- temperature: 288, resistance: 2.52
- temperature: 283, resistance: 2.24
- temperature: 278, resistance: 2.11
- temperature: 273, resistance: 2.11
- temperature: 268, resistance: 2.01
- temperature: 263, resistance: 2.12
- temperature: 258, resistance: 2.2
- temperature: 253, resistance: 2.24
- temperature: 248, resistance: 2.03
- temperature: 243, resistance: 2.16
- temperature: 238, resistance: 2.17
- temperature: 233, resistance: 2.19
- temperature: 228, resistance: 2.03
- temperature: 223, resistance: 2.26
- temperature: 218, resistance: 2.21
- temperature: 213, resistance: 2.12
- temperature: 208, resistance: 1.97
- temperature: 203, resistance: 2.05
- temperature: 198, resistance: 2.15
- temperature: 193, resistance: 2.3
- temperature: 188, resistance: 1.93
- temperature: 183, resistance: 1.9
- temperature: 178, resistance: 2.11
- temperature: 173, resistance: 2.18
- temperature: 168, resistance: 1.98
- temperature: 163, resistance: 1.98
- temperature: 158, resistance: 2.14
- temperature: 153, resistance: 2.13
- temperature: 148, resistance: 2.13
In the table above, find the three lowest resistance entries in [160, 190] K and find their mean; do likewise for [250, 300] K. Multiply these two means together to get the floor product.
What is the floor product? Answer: 4.02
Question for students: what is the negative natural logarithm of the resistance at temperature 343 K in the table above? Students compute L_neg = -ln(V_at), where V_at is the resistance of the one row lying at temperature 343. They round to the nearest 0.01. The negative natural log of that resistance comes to -0.88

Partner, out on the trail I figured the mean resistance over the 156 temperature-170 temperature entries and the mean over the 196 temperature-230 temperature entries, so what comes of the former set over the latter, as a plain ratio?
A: 0.96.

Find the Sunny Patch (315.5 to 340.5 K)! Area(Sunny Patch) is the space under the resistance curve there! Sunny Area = 57.2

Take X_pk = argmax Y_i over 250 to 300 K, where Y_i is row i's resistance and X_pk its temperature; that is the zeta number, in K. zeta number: 288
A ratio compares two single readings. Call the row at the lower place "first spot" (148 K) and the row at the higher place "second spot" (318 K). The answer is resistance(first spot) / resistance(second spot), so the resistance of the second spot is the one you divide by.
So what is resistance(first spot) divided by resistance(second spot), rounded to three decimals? 0.938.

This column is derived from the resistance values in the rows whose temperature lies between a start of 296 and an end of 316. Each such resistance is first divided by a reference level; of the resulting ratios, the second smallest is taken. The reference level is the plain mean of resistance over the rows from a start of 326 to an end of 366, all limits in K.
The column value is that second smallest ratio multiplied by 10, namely 9.3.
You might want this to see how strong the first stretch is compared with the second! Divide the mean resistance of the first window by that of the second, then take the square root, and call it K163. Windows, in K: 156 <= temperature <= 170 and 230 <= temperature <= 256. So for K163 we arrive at 0.971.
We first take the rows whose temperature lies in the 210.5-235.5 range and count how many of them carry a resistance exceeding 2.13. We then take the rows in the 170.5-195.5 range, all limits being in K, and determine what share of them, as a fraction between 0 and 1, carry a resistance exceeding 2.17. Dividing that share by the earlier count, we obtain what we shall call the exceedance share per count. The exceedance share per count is 0.133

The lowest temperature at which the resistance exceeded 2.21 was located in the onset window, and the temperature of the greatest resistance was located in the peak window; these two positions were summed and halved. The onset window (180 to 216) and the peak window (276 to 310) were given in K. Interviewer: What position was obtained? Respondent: 240.5 K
